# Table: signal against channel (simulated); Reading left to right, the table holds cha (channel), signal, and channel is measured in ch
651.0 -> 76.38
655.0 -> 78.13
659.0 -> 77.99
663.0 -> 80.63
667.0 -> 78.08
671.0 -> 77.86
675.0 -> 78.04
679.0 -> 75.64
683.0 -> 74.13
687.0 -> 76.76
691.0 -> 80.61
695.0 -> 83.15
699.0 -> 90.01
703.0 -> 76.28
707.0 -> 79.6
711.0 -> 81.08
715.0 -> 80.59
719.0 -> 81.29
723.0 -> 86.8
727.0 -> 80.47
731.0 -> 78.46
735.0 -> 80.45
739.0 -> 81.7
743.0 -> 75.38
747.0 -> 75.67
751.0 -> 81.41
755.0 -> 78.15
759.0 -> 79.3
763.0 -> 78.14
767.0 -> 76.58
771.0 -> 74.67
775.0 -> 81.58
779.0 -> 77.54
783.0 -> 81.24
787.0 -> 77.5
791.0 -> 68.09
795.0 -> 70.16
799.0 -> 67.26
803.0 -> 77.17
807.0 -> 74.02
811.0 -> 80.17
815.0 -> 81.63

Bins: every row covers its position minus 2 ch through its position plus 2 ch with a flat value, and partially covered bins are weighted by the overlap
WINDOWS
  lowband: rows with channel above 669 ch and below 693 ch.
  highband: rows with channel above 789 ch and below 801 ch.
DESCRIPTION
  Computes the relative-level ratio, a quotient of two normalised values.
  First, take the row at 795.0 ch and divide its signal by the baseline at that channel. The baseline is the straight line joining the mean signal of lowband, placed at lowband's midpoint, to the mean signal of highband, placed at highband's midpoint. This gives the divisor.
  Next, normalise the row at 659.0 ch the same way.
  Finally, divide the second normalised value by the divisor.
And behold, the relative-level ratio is 0.97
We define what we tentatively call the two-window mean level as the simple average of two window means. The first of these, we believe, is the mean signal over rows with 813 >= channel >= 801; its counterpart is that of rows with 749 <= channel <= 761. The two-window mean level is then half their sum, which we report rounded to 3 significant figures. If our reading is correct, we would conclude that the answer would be 78.4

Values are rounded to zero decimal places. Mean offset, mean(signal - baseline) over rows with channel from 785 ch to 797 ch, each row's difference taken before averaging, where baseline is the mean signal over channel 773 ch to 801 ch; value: -3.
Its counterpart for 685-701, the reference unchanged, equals 8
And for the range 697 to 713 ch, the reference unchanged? 7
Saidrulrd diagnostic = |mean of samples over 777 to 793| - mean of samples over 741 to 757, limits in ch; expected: -2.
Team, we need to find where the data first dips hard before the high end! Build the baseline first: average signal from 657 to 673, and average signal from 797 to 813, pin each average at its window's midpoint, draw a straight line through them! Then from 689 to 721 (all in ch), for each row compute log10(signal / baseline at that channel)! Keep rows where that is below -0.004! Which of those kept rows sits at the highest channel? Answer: 703.0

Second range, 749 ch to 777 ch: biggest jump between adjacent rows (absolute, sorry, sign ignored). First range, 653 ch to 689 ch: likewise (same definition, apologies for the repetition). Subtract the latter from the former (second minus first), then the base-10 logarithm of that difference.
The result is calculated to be 0.63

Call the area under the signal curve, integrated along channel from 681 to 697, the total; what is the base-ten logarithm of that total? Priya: 3.100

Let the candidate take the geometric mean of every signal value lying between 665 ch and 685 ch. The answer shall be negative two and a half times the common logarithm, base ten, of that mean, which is -4.71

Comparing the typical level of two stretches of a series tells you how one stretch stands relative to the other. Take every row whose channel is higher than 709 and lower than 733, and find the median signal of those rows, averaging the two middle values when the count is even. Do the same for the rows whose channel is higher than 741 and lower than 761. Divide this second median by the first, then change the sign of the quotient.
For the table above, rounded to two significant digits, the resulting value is -0.97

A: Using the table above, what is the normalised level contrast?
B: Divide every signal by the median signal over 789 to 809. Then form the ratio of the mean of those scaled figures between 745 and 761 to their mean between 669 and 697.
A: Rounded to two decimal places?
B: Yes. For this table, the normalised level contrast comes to 1.01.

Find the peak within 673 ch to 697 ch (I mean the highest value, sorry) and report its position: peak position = 695.0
